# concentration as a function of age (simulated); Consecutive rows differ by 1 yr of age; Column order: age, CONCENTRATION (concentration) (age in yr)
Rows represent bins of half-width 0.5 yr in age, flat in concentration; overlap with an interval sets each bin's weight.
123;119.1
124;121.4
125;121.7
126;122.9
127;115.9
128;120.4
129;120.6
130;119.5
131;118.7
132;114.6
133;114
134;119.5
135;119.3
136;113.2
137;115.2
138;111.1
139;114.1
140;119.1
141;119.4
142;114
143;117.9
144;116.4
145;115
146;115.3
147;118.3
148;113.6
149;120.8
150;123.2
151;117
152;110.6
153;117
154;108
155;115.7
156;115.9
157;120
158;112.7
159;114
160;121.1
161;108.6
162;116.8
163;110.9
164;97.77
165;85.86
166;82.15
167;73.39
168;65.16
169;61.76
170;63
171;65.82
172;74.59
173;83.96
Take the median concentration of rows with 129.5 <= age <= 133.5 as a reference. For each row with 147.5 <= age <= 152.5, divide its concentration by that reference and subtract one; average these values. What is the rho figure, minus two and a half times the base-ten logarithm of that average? 6.2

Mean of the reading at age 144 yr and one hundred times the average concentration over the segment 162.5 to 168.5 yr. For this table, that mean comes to 4352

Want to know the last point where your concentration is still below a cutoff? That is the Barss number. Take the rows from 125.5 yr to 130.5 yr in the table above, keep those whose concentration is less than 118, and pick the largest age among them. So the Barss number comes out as 127 yr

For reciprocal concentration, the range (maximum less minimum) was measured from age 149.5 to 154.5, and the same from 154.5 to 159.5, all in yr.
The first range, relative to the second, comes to 2.1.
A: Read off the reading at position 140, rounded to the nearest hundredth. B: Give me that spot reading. 119.10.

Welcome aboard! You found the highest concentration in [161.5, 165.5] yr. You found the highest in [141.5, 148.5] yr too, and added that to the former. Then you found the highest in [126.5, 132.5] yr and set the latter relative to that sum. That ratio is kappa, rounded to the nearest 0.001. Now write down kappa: 0.513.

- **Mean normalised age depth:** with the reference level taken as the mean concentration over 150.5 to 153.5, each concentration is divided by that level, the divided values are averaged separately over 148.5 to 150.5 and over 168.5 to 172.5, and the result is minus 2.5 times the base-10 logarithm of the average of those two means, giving 0.22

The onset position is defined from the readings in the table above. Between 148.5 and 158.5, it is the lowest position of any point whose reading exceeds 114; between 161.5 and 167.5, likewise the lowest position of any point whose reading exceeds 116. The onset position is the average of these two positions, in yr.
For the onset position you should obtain 155.5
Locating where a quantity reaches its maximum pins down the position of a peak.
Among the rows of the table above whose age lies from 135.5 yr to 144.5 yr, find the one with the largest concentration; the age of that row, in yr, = 141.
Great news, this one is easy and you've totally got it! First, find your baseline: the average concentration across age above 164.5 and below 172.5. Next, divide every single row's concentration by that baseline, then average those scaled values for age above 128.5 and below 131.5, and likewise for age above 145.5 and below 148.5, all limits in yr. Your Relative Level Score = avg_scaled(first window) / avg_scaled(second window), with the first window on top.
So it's 1.03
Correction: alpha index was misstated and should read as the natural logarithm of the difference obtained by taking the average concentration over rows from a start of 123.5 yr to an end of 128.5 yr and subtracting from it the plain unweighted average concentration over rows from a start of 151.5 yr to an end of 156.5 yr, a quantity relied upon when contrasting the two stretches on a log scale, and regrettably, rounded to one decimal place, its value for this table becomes 1.9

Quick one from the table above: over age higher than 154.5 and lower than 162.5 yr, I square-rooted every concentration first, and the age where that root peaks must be 160 yr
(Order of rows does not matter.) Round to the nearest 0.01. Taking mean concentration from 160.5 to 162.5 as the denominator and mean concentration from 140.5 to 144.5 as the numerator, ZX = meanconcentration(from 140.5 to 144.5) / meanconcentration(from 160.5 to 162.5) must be 1.04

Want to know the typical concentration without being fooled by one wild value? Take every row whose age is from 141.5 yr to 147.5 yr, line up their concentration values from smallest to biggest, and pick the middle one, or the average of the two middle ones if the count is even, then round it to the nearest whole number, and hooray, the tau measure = 116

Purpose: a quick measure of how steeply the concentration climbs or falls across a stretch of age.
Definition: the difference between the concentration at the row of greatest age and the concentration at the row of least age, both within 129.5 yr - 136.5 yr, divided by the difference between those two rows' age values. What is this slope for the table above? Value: -1.05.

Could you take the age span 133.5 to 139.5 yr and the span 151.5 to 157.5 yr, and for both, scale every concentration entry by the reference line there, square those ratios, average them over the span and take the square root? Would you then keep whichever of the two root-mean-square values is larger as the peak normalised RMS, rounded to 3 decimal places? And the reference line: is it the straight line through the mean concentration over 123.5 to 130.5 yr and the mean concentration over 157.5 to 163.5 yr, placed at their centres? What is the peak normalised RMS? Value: 0.995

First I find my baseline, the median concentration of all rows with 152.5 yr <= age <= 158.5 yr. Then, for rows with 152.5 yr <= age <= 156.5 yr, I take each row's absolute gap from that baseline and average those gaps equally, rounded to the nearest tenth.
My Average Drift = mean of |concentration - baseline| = 2.3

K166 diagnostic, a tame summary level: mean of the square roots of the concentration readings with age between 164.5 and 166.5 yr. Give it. 9.2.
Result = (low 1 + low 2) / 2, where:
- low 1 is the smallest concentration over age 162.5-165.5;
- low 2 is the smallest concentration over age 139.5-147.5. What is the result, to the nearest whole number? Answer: 100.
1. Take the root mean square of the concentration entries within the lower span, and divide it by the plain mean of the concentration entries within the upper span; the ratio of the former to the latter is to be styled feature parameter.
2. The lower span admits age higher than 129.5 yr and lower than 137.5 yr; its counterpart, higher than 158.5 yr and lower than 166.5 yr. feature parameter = 1.12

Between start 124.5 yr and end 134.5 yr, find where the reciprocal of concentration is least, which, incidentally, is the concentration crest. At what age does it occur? 126 yr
